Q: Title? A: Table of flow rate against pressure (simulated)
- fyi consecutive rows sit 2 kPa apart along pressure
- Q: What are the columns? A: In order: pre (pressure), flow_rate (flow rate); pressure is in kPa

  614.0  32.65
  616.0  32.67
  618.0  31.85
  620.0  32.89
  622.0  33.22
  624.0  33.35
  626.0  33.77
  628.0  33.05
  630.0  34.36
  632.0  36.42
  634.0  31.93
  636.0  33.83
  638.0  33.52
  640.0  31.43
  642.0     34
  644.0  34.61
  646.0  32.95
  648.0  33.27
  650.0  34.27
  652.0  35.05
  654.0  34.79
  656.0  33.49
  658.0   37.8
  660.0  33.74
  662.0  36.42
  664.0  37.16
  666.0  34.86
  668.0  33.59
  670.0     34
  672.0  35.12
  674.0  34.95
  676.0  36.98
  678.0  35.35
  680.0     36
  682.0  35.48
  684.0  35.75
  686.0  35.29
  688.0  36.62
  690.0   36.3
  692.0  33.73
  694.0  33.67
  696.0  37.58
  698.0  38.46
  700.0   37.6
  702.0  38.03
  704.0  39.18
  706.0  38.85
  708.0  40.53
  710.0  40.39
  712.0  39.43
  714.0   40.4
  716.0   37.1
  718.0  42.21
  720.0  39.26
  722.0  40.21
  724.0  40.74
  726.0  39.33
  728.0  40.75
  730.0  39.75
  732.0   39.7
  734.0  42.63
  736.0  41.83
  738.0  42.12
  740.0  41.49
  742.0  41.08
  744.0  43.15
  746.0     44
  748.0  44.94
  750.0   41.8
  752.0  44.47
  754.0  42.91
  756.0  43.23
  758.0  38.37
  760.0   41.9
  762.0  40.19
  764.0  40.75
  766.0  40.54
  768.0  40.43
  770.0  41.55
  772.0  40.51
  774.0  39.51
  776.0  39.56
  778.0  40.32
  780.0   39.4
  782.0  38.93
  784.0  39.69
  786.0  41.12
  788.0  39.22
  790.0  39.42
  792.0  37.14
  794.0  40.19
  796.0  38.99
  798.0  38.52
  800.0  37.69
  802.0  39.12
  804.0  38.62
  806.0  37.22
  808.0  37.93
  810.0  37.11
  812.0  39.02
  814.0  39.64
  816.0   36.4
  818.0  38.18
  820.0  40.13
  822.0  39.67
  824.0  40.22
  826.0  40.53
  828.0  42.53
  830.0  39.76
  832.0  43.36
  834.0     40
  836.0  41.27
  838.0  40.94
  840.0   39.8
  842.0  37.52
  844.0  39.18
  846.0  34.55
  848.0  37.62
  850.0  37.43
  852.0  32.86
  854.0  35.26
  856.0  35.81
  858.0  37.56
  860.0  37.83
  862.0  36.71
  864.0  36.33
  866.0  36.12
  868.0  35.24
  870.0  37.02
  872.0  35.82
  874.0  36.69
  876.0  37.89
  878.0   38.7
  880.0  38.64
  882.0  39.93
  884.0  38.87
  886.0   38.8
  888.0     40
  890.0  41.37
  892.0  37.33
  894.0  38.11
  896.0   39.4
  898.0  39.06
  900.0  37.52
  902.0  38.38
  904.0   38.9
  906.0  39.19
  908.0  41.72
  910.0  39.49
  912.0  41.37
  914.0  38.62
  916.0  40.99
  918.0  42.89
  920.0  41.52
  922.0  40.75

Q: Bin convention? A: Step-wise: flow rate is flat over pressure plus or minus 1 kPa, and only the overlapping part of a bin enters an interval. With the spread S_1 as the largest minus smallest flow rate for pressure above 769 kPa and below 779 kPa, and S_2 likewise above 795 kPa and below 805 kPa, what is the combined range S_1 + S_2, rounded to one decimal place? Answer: 3.5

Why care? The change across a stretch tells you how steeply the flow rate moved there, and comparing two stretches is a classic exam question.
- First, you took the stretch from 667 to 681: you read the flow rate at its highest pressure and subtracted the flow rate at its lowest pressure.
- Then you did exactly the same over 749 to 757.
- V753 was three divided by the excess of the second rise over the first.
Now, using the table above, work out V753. -3.1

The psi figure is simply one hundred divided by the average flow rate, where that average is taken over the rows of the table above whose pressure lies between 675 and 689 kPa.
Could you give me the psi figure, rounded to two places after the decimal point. 2.78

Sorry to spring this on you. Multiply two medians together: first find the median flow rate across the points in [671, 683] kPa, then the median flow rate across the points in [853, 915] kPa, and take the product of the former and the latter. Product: 1359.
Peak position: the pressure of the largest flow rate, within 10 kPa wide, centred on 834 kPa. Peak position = 832.0 kPa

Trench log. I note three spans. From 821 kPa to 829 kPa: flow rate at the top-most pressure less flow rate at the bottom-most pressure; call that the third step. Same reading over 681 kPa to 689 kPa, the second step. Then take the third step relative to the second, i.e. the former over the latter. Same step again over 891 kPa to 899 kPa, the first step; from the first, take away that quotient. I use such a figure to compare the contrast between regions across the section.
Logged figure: -1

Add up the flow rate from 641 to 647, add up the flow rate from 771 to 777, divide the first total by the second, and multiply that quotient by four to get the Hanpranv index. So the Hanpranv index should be 3.40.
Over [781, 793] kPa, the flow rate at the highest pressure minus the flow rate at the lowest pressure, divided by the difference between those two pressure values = -0.18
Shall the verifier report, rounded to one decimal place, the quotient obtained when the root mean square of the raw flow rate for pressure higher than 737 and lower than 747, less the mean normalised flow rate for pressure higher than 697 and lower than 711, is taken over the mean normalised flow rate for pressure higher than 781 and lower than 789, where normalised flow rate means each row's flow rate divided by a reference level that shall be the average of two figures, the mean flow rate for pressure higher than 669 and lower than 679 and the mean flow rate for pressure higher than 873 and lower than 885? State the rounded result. 38.3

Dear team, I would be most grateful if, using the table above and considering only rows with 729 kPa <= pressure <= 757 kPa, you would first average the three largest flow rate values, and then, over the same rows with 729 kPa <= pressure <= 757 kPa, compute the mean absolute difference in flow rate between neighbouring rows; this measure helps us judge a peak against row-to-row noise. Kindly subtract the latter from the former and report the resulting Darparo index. 43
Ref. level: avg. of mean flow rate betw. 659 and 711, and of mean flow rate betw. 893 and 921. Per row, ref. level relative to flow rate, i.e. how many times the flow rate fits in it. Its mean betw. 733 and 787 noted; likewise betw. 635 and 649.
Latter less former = 0.22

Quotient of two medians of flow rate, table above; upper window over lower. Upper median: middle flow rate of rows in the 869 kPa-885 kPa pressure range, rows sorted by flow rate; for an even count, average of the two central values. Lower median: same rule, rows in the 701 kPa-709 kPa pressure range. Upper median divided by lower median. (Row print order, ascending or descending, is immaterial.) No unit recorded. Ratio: 0.98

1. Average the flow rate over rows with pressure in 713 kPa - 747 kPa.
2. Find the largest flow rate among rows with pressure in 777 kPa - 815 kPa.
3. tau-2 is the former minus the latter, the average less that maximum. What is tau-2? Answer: 0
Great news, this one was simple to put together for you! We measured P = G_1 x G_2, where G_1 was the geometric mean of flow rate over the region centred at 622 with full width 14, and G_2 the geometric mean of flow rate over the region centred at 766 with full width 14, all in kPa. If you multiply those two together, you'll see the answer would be 1346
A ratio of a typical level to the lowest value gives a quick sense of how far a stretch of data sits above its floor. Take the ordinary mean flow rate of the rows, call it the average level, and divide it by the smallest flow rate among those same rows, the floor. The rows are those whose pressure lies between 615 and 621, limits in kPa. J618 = 1.02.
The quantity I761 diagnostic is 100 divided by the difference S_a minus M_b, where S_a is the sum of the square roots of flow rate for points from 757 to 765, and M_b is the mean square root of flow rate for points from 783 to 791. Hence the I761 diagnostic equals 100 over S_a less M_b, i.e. 5.2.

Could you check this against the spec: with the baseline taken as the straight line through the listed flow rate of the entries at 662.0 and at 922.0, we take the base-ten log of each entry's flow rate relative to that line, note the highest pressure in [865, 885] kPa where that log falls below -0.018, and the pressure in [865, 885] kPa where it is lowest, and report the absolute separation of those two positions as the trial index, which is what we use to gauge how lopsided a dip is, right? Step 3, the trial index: 8 kPa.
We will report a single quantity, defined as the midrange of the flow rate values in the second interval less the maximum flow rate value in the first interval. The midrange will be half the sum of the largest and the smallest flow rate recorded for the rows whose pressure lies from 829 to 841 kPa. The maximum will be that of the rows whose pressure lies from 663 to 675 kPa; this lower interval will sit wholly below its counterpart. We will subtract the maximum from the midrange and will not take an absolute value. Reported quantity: 4.4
